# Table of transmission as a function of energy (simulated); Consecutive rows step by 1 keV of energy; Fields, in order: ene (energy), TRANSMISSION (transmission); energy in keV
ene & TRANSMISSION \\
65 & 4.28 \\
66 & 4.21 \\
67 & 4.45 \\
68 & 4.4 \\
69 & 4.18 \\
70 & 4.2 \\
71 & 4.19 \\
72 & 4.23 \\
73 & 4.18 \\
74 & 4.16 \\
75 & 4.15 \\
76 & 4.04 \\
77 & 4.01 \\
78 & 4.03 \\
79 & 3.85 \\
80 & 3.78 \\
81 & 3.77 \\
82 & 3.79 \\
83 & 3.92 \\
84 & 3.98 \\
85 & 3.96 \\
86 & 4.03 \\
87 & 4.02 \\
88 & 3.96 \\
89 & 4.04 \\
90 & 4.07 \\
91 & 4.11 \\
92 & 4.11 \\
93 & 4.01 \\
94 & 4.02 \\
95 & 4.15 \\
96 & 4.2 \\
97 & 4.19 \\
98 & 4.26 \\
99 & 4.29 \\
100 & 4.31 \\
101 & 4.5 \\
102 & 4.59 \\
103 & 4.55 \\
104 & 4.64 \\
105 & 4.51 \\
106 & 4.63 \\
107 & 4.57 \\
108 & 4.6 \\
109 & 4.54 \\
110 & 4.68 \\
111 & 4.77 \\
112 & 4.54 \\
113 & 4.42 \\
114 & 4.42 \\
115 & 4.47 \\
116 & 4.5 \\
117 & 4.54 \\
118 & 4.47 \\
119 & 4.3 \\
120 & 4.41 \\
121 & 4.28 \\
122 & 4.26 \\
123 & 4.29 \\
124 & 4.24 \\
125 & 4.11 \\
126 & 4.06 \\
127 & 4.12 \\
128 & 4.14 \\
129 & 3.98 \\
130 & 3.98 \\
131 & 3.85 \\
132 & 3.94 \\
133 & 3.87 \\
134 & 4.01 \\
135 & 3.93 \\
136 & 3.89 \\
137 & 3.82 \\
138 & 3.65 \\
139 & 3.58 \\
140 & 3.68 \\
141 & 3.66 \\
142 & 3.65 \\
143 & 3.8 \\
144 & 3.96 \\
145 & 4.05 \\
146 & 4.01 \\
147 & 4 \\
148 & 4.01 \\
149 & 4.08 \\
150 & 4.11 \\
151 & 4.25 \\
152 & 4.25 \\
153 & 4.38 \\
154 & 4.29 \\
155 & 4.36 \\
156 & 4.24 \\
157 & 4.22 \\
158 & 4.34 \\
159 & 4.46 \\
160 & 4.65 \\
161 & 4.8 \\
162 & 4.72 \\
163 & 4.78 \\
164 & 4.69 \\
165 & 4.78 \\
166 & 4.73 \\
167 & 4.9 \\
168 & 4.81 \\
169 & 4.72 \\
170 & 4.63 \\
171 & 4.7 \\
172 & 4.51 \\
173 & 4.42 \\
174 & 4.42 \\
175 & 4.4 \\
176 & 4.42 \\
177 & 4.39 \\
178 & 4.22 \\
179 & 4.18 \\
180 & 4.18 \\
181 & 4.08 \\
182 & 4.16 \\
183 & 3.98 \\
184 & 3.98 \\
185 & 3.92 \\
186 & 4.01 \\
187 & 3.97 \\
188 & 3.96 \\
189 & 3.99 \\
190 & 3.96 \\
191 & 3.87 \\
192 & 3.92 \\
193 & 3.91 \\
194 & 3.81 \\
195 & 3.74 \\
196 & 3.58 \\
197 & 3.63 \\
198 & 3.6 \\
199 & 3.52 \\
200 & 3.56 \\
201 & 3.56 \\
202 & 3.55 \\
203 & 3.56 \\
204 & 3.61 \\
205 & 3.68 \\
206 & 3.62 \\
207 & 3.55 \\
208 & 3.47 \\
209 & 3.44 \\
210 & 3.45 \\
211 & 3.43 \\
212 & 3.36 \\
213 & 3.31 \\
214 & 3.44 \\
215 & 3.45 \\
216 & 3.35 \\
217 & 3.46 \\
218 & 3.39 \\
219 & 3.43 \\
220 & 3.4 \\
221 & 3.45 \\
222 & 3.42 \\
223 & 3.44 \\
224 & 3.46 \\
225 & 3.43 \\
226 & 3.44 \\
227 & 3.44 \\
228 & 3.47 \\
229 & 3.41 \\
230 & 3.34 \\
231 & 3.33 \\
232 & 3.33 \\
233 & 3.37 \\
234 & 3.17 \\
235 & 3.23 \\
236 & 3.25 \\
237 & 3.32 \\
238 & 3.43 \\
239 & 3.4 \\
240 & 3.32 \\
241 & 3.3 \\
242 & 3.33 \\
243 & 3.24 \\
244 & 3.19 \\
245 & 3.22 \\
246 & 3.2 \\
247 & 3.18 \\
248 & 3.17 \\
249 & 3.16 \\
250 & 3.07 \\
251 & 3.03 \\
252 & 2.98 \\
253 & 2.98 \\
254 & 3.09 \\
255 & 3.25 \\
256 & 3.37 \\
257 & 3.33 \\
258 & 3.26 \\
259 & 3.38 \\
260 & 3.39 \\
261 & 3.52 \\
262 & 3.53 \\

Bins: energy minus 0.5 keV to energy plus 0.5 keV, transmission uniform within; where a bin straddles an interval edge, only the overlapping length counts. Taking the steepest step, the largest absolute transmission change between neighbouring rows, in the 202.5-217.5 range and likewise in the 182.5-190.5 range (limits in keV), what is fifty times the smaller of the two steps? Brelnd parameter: 4.5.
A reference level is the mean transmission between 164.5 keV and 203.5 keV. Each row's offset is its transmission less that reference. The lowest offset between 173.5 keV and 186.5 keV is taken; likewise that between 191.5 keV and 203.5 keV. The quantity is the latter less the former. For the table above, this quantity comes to -0.40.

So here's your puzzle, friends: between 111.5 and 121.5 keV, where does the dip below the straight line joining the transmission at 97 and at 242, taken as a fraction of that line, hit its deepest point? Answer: 121 keV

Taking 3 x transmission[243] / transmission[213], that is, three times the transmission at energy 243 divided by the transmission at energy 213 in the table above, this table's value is 2.94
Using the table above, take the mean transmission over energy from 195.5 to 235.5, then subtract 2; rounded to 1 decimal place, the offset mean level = 1.5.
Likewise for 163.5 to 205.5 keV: 2.1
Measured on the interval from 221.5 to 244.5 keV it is 1.4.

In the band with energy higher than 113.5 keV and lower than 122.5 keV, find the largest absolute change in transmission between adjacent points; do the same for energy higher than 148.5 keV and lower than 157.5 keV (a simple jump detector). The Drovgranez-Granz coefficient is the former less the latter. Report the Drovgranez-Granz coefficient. 0.030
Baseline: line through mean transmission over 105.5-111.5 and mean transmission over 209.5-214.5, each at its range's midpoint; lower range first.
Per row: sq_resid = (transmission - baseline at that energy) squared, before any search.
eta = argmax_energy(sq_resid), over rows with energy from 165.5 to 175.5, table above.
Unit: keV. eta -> 167 keV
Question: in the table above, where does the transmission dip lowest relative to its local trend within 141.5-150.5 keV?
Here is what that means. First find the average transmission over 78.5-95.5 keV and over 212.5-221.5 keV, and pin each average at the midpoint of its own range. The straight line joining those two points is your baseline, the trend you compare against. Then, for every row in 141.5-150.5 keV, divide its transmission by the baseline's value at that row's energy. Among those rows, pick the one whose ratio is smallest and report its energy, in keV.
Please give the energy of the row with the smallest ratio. 142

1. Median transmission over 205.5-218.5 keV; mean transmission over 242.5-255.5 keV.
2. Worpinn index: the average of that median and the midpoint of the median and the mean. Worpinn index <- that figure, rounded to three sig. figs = 3.36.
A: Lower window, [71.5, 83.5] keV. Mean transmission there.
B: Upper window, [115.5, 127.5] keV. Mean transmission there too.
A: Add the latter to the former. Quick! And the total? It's 8.29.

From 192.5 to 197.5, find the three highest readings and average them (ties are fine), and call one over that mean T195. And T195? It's 0.262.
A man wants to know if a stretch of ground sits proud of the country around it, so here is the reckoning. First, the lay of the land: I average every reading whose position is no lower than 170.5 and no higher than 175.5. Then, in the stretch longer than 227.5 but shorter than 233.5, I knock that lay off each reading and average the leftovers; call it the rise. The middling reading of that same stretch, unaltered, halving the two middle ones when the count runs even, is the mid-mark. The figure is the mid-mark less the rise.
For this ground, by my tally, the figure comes 4.47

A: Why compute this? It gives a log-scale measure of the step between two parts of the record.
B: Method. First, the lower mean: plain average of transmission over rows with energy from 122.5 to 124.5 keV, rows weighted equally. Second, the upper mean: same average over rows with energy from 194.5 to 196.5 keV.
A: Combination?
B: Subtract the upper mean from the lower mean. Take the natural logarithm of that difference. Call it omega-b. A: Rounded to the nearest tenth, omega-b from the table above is -0.5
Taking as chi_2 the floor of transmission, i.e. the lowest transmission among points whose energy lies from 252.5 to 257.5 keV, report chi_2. 2.98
